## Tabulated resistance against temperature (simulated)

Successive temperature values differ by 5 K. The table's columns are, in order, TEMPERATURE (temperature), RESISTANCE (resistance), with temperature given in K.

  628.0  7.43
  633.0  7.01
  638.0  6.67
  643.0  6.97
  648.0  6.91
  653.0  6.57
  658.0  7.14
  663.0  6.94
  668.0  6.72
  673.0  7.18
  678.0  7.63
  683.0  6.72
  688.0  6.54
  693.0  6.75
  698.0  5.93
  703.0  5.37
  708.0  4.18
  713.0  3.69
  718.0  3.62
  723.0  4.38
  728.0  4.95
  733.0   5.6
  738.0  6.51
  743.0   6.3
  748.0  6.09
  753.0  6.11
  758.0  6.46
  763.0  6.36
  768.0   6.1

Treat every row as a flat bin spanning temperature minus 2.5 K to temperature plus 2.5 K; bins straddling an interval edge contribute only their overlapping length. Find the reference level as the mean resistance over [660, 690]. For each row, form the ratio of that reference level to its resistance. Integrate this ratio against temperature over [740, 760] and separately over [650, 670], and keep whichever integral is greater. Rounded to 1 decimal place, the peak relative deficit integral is 22.3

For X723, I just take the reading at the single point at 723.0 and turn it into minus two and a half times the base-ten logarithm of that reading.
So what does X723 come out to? -1.60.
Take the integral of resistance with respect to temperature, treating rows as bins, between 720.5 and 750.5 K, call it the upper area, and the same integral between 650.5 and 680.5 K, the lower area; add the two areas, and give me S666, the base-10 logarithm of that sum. 2.58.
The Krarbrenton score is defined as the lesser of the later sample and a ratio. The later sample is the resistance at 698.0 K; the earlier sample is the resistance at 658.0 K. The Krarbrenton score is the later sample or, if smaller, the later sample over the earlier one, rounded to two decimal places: 0.83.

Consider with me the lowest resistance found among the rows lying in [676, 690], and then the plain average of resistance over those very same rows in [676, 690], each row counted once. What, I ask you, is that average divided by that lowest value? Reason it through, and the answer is 1.06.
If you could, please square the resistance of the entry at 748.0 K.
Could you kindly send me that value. 37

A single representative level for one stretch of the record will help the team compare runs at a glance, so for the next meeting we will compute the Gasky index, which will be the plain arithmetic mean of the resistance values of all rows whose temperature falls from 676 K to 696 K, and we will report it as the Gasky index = 6.9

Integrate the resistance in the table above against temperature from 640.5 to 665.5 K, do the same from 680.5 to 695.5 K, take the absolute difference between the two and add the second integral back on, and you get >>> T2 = 173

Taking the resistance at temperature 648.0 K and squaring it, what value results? 48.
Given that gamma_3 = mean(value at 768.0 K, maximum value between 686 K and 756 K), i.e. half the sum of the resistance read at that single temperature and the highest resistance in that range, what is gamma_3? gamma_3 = 6.4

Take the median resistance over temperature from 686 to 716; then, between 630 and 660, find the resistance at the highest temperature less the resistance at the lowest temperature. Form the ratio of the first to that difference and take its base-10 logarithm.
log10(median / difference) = 1.6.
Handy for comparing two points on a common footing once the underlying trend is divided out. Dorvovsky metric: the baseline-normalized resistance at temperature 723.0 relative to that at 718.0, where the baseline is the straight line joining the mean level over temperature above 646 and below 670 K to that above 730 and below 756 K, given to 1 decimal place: 1.2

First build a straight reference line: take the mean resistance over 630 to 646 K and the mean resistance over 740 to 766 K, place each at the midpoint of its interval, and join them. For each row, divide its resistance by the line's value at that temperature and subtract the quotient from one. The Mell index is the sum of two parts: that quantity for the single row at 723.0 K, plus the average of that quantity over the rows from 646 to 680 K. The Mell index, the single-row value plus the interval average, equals 0.28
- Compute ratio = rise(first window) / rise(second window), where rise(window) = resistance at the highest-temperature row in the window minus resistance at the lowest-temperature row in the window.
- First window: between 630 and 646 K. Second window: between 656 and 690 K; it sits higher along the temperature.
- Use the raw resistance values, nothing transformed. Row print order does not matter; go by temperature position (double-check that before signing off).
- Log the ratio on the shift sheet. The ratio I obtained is 0.1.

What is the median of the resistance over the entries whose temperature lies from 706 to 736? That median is 4.3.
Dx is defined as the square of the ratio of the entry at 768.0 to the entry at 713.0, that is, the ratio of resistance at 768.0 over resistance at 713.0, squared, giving 2.7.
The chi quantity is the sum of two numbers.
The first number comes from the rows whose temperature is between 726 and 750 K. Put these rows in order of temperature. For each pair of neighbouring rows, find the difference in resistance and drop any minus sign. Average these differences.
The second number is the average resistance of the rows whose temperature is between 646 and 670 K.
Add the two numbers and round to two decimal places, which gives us 7.35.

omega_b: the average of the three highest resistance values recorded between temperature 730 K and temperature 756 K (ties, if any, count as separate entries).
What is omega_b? 6.3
